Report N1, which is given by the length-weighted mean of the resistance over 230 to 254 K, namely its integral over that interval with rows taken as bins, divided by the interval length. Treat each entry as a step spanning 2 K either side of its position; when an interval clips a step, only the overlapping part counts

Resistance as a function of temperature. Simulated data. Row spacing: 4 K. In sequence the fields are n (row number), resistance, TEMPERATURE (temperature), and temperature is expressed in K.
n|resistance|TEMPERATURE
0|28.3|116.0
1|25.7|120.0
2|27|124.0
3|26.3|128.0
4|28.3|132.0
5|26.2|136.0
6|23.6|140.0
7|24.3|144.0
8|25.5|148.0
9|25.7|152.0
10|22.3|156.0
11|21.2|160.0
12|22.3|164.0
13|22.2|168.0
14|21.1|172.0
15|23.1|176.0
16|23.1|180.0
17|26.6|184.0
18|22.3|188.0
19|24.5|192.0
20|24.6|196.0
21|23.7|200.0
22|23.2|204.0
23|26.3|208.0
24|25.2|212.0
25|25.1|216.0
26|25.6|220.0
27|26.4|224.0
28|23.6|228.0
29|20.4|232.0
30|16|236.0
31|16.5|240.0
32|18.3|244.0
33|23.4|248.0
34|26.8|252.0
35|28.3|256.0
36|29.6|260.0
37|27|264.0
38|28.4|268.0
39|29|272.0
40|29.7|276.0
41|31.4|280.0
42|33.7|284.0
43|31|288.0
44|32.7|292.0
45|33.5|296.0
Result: 20.2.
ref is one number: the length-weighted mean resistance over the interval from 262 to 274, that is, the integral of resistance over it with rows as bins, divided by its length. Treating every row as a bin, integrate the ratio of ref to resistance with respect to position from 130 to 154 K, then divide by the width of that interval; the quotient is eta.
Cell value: 1.10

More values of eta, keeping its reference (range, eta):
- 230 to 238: 1.57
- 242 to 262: 1.15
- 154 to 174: 1.29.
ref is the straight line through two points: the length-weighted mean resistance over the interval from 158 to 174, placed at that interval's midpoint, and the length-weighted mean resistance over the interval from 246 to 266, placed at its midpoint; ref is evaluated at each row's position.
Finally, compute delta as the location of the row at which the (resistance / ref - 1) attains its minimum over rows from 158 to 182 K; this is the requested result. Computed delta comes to 172.0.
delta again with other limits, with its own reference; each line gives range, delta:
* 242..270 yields 244.0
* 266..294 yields 268.0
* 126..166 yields 160.0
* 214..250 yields 236.0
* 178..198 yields 188.0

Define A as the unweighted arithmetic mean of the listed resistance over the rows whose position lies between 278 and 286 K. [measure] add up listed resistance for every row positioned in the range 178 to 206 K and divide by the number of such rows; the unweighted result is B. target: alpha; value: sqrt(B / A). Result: 0.86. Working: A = 33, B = 24.0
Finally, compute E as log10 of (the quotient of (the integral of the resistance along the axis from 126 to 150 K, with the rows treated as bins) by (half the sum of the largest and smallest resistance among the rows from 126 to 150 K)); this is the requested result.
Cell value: 1.38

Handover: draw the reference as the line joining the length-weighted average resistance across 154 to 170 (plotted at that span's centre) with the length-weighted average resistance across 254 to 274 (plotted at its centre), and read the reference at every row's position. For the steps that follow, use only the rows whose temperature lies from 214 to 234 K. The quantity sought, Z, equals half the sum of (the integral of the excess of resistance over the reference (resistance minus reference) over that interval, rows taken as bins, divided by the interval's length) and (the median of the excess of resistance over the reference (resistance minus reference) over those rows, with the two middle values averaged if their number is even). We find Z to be -1.0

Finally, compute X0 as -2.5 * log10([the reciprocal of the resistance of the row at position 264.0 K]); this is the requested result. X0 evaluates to 3.58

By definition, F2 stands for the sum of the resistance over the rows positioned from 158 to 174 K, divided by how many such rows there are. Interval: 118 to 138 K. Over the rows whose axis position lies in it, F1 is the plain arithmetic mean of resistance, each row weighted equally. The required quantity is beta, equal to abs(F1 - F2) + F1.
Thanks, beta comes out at 32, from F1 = 27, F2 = 22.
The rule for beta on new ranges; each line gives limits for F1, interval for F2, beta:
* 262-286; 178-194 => 36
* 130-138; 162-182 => 32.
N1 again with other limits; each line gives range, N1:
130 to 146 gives 25.6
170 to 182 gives 22.4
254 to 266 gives 28.3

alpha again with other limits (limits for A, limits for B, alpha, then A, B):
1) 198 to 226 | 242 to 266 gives 1.01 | 25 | 25.6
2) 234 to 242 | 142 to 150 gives 1.24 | 16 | 24.9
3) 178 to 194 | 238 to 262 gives 0.99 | 24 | 23.8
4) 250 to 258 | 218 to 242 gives 0.88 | 28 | 21.4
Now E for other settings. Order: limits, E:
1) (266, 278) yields 1.08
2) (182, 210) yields 1.45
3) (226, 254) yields 1.43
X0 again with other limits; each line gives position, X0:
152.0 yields 3.52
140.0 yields 3.43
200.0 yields 3.44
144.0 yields 3.46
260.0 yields 3.68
